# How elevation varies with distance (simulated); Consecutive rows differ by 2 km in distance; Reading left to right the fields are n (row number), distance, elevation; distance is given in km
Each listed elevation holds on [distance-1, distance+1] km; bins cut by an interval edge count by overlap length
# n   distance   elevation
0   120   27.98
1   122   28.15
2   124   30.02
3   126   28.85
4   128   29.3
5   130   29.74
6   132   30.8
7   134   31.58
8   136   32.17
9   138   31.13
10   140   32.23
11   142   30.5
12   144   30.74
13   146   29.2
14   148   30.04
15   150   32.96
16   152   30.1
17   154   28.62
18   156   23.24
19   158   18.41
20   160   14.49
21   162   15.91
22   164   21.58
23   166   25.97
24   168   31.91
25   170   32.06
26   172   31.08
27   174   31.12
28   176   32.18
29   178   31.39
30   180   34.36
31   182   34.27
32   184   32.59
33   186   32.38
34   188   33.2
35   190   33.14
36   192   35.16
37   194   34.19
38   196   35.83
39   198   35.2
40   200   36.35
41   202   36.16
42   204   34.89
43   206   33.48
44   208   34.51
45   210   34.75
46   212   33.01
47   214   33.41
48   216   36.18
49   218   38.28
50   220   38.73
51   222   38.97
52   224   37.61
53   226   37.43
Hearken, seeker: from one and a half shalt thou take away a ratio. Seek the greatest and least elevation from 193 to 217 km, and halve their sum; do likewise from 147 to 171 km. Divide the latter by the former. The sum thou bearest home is 0.82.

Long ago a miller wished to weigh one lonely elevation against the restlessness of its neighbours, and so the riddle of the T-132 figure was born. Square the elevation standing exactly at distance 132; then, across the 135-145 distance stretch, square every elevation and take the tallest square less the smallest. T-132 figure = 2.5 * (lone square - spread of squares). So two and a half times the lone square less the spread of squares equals 2100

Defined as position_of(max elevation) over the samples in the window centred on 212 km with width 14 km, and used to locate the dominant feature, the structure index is 218 km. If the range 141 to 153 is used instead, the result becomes 150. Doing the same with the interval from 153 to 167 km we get 154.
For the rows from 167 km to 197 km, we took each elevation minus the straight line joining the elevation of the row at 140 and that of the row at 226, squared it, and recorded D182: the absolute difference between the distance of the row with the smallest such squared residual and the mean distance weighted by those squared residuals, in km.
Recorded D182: 17.6 km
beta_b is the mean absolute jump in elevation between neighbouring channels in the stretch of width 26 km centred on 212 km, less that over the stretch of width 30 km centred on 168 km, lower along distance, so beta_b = -1.6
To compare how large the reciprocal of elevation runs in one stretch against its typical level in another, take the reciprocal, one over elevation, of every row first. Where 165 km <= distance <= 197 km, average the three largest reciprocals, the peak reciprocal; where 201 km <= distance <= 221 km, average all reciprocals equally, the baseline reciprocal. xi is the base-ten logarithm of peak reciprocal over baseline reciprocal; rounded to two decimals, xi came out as 0.08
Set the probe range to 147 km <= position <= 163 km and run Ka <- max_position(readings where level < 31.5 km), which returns 162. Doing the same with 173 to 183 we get 178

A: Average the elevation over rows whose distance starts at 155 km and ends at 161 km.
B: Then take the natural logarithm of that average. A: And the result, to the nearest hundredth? 2.93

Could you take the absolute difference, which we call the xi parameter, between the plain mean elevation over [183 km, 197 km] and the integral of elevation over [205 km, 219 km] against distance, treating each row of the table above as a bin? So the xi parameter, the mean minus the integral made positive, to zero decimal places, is 453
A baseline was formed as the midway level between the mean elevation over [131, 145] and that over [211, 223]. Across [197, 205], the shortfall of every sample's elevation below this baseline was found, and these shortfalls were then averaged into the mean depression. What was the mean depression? -1.8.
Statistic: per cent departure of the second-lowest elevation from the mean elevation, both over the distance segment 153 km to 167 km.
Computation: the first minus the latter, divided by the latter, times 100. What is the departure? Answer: -25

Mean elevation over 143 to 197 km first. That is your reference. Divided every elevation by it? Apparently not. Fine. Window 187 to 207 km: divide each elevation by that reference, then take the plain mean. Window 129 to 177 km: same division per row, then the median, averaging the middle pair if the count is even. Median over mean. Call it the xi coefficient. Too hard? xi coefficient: 0.88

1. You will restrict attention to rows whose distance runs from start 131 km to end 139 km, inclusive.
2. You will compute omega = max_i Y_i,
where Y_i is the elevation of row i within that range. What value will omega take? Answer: 32.17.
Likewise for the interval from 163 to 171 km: 32.06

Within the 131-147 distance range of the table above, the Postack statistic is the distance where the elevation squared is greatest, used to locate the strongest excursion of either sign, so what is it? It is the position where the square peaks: 140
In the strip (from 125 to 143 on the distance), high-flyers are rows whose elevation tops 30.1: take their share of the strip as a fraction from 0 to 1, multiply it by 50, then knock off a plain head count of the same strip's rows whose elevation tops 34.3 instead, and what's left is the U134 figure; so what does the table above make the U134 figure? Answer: 33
